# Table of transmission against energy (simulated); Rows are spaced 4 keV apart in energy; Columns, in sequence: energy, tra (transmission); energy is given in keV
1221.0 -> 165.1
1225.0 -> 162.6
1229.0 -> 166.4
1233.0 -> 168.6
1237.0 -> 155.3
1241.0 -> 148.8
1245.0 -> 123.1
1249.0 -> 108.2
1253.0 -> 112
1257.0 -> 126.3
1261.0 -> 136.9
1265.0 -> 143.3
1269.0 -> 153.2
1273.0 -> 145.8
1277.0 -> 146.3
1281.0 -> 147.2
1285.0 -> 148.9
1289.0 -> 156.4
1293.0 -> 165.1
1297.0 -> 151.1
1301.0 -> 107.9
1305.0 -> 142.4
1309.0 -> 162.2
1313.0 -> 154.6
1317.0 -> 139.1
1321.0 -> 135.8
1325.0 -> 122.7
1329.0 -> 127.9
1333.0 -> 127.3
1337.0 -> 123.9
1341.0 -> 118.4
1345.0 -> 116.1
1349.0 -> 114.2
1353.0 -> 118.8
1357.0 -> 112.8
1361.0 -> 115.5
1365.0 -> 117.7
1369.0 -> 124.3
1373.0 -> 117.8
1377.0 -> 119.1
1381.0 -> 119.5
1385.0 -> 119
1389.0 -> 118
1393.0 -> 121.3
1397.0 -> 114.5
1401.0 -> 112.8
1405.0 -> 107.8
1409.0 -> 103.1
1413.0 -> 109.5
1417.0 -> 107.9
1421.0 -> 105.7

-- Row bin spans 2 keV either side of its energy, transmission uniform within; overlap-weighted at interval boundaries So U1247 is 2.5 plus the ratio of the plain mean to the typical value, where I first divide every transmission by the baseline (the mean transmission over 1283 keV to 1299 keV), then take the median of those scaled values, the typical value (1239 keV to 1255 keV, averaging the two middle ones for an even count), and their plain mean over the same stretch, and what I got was 3.55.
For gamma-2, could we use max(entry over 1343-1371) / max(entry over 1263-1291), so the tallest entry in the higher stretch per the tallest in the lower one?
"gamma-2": 0.79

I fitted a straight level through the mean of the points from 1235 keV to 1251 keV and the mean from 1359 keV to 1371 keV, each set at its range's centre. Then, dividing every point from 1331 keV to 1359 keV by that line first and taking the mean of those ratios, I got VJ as 0.98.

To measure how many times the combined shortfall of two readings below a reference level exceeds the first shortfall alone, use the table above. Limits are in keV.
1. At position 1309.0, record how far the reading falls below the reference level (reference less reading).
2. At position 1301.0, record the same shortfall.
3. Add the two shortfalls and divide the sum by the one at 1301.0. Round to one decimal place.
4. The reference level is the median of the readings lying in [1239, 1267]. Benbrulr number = -1.0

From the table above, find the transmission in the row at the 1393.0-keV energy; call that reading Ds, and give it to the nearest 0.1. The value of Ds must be 121.3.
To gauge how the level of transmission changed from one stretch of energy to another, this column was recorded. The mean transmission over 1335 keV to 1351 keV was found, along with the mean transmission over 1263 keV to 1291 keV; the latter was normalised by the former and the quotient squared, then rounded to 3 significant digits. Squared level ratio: 1.58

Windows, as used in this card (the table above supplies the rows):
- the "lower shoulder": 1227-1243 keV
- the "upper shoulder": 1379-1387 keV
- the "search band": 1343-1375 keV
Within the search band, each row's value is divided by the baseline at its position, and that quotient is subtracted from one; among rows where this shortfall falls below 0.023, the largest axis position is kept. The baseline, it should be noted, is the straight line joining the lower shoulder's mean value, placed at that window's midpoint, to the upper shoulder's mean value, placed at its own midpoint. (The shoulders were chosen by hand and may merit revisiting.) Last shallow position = 1369.0 keV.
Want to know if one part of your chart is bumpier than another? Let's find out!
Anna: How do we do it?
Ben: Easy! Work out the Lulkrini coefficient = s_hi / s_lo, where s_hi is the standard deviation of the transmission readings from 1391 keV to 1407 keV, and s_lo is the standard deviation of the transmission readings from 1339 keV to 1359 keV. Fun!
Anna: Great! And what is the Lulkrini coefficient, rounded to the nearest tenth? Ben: 2.1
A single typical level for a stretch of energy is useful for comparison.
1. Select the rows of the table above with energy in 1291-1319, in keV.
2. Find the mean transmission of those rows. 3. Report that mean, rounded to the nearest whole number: 146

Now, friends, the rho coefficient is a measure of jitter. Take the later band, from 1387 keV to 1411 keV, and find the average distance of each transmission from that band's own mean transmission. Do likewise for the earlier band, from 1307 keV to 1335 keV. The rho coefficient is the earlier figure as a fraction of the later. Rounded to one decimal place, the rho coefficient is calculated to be 2.3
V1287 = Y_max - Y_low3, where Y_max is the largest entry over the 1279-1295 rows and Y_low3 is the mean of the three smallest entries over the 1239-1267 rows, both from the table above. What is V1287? 51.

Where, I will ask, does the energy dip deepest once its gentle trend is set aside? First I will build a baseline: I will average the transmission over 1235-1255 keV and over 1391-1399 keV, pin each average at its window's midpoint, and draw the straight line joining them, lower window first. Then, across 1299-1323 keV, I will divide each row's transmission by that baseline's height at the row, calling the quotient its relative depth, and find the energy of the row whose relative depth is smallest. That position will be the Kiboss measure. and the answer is 1301.0 keV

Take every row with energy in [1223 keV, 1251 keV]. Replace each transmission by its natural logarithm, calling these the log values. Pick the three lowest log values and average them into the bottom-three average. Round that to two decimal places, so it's 4.83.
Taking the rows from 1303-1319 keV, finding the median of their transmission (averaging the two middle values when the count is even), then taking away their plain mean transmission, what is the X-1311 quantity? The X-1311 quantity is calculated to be -1.1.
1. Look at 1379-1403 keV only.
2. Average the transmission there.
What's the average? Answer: 118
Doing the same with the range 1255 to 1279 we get 142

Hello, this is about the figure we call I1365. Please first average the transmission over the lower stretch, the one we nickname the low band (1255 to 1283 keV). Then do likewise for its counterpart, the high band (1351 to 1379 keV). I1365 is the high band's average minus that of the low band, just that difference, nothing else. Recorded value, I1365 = -24.7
